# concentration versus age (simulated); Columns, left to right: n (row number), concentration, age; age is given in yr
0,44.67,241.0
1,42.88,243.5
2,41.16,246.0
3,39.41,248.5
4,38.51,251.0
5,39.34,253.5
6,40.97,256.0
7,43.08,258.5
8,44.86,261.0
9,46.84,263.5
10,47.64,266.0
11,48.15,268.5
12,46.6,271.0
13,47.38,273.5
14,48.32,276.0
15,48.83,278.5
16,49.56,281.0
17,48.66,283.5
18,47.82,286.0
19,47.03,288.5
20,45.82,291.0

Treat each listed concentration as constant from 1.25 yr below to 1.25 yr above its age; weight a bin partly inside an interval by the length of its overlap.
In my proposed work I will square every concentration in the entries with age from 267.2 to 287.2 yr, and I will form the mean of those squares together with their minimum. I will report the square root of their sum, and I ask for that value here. 67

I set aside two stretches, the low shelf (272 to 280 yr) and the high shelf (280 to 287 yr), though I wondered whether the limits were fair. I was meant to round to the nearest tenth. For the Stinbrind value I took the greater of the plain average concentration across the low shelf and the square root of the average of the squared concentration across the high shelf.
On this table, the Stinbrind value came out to 48.7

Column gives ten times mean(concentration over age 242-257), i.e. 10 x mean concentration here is 404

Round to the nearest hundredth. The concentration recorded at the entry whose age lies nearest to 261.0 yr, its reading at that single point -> 44.86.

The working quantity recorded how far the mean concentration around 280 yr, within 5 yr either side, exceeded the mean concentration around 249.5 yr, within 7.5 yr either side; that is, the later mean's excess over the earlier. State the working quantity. 8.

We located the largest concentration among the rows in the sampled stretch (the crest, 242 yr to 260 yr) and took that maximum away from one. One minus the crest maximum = -42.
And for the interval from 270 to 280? -48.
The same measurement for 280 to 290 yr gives -49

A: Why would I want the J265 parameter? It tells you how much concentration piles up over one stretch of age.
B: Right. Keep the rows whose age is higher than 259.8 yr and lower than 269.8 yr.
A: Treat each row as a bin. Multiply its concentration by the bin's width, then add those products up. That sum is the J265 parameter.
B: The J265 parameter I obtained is 469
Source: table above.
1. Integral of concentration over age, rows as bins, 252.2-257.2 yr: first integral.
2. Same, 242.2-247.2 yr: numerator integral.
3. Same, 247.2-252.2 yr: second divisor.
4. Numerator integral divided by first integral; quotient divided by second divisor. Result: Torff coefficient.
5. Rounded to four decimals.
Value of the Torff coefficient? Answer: 0.0054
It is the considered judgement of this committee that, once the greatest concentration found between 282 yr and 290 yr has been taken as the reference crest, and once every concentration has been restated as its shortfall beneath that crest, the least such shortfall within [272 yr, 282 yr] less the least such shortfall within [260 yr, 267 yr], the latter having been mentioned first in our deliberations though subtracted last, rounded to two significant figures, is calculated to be -1.9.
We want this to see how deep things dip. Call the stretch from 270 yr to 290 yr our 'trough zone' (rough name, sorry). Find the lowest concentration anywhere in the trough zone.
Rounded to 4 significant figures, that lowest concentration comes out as 46.60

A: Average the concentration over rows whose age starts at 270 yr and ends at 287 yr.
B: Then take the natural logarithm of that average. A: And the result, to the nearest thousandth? 3.875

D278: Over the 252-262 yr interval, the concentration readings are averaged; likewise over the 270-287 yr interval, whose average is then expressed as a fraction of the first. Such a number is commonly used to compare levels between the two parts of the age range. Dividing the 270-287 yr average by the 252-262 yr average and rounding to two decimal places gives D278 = 1.15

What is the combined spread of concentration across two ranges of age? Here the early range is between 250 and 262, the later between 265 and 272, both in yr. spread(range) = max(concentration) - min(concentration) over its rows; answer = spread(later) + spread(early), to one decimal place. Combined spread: 7.9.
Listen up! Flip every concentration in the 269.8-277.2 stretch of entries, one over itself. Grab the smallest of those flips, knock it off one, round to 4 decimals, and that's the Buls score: 0.9793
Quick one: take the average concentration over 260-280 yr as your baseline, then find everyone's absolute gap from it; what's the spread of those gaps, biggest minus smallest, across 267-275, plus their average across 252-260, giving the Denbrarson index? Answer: 7.0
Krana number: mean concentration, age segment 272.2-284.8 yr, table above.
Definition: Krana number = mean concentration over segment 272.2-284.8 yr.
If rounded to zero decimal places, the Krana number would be 49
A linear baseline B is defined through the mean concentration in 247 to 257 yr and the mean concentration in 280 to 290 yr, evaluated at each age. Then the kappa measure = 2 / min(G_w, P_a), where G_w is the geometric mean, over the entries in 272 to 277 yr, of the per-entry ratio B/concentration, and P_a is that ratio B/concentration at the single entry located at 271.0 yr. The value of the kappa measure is 2.10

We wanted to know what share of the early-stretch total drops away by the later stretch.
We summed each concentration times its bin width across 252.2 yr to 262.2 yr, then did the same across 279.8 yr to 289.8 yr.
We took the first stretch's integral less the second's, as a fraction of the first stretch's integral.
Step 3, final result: -0.15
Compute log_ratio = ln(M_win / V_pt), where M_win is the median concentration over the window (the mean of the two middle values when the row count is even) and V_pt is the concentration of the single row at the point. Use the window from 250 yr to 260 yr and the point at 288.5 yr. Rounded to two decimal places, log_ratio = -0.16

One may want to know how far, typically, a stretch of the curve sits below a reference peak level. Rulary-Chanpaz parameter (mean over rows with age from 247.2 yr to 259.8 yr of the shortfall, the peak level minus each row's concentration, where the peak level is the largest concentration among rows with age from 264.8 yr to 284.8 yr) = 9.3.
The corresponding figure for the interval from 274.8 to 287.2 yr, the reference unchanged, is 0.9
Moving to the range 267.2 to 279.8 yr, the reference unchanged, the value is 1.7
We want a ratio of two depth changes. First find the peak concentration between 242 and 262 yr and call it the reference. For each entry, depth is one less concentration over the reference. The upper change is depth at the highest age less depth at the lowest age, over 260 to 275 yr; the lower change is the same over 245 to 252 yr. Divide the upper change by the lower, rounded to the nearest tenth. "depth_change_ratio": -1.0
